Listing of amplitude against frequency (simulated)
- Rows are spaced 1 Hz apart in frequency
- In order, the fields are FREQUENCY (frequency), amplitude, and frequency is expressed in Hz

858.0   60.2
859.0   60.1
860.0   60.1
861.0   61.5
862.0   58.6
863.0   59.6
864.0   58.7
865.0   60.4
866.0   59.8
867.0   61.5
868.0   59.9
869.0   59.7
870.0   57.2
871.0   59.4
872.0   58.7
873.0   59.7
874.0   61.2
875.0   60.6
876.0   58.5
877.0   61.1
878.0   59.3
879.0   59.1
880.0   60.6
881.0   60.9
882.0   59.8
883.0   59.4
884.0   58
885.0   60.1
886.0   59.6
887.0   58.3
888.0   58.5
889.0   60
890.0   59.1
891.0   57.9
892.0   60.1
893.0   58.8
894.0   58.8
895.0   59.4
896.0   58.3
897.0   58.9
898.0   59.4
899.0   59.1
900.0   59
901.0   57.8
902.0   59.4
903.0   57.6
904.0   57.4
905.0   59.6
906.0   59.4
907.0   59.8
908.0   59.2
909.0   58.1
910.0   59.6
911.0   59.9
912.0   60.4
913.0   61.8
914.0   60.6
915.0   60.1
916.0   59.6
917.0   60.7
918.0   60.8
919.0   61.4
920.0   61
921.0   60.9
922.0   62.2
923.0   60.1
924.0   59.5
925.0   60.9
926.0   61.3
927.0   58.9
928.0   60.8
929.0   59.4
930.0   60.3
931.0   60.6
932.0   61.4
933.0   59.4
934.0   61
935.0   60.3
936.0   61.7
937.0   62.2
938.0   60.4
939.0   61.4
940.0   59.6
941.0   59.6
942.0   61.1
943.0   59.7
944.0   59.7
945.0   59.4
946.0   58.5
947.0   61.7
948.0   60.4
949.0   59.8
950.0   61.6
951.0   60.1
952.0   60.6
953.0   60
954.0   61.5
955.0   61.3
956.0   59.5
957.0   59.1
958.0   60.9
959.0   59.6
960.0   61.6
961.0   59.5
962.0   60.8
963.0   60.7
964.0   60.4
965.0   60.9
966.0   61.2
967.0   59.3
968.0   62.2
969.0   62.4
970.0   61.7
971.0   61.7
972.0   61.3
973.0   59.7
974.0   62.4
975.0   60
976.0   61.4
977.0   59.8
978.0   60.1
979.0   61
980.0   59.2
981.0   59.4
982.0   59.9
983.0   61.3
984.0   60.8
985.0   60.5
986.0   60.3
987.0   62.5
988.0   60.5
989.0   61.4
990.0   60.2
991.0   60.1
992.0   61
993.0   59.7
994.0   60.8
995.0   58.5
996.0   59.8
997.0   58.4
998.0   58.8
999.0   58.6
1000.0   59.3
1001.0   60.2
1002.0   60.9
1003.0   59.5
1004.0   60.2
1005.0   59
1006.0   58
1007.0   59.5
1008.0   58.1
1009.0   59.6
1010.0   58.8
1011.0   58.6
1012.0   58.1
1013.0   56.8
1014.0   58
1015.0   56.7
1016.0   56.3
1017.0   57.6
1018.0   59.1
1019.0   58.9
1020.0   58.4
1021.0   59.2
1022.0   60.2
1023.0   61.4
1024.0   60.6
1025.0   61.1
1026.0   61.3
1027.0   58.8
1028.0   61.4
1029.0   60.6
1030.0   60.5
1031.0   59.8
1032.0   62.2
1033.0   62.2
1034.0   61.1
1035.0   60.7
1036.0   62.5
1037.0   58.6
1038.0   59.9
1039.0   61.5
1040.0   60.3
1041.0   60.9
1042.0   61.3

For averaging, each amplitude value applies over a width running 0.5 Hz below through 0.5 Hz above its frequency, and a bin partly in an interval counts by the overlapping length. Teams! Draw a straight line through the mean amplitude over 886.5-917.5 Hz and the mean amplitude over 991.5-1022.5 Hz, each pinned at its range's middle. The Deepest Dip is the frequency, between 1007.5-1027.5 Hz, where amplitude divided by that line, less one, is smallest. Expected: 1016.0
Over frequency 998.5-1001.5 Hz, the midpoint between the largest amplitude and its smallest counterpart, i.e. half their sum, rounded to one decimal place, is 59.4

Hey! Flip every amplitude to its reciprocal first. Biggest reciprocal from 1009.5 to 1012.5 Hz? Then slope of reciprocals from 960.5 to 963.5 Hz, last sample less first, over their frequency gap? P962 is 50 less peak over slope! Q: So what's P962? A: 154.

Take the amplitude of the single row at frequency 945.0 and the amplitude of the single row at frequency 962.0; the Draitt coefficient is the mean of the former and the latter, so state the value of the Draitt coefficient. 60.1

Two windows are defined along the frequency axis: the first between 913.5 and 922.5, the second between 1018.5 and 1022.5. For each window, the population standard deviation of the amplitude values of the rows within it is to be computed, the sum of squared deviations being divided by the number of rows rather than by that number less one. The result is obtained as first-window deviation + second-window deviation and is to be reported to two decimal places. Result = 1.35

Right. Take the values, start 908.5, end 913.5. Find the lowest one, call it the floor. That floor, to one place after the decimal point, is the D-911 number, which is 58.1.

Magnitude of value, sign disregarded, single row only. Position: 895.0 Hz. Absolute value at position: 59.4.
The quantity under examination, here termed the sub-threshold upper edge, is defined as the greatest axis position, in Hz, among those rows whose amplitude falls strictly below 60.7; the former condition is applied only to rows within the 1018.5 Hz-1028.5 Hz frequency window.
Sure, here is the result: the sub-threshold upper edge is 1027.0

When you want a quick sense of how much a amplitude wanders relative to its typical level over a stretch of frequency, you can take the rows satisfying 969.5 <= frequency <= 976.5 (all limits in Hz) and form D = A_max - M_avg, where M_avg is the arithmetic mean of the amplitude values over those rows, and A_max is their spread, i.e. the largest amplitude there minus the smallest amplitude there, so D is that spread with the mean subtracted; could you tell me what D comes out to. -58.5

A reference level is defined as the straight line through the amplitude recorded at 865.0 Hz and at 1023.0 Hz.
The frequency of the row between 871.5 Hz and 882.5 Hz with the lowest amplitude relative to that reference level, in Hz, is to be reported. 876.0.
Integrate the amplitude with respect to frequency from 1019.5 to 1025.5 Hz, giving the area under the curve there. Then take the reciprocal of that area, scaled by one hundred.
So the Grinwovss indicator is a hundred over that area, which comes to 0.277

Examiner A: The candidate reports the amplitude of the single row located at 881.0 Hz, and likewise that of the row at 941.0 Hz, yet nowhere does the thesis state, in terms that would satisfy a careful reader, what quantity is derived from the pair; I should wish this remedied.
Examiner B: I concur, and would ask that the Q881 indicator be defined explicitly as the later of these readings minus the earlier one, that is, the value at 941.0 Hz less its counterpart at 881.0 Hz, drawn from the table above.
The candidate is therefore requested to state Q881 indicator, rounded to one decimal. -1.3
